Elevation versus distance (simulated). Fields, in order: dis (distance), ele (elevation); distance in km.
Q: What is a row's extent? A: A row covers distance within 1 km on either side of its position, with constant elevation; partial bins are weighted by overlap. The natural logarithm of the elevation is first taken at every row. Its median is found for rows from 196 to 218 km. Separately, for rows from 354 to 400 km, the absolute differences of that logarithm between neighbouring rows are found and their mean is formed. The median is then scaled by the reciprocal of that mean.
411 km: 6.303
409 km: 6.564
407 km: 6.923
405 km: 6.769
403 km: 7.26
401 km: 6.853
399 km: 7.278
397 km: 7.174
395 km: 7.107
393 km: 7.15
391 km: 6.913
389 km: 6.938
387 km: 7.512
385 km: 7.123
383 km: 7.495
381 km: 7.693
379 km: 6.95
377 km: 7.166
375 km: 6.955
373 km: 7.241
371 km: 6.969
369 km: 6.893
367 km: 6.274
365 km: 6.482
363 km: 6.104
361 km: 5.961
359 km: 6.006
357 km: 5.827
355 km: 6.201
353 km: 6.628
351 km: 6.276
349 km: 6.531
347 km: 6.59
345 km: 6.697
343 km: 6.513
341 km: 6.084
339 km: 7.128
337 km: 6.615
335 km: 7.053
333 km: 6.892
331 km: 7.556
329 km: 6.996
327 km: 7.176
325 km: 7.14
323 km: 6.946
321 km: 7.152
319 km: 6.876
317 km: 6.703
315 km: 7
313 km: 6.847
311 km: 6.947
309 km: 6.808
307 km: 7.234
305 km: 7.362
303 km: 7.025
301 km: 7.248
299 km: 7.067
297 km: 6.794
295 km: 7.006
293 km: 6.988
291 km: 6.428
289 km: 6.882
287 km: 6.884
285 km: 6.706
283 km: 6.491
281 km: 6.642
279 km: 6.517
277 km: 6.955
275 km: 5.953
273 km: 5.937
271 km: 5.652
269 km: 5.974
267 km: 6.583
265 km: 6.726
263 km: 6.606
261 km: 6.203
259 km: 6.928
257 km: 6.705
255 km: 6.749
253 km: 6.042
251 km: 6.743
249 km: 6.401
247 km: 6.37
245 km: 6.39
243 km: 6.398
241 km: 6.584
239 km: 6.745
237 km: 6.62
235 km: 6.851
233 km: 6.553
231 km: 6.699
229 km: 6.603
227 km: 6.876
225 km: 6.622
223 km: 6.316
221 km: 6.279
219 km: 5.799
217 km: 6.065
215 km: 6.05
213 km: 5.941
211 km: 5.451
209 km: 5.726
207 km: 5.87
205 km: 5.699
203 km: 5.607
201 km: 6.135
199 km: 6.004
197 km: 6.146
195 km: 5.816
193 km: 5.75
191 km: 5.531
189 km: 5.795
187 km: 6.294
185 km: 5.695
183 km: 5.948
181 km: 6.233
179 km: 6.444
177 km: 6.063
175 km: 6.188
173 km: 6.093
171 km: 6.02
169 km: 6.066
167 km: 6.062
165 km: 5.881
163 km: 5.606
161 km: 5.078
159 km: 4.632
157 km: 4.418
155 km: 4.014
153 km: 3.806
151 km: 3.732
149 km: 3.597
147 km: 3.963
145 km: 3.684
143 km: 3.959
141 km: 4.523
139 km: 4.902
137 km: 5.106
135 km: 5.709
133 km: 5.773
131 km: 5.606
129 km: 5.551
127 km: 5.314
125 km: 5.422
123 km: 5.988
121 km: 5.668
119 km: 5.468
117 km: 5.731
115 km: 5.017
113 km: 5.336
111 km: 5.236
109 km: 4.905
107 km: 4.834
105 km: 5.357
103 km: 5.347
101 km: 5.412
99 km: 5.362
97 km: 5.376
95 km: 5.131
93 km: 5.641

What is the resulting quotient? 47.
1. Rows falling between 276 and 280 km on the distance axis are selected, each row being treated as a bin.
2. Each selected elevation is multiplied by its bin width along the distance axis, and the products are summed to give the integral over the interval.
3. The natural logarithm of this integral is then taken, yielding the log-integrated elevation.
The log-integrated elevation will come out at 3.3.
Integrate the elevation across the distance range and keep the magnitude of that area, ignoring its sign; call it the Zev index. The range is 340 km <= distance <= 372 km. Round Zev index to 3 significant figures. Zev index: 204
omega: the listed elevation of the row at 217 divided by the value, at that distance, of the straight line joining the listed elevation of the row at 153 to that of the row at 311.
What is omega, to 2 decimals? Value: 1.19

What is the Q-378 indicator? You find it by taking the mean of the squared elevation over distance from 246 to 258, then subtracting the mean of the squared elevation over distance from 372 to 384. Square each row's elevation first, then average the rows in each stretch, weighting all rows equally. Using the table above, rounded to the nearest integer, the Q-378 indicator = -10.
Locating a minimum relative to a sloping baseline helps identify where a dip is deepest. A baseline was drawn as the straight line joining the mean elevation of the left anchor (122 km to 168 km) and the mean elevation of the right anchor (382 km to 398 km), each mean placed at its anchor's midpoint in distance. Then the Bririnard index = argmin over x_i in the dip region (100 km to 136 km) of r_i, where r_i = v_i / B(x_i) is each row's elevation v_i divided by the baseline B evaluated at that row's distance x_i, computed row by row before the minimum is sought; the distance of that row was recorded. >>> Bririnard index 107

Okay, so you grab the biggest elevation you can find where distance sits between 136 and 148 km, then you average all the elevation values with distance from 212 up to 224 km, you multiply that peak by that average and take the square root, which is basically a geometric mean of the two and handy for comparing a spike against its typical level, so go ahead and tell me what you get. 5.6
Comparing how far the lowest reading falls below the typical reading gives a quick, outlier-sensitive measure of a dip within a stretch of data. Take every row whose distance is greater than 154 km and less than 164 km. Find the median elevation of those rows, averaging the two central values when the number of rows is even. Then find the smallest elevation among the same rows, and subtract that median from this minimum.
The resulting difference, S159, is -0.62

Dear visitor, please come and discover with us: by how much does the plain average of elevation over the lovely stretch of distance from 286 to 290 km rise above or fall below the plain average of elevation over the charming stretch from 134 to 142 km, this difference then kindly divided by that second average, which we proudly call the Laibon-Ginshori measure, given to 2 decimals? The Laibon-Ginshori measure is 0.36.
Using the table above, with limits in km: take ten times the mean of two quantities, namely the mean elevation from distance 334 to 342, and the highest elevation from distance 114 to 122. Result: 62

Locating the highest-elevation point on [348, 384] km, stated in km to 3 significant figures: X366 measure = 381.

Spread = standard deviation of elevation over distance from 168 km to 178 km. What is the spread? 0.06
